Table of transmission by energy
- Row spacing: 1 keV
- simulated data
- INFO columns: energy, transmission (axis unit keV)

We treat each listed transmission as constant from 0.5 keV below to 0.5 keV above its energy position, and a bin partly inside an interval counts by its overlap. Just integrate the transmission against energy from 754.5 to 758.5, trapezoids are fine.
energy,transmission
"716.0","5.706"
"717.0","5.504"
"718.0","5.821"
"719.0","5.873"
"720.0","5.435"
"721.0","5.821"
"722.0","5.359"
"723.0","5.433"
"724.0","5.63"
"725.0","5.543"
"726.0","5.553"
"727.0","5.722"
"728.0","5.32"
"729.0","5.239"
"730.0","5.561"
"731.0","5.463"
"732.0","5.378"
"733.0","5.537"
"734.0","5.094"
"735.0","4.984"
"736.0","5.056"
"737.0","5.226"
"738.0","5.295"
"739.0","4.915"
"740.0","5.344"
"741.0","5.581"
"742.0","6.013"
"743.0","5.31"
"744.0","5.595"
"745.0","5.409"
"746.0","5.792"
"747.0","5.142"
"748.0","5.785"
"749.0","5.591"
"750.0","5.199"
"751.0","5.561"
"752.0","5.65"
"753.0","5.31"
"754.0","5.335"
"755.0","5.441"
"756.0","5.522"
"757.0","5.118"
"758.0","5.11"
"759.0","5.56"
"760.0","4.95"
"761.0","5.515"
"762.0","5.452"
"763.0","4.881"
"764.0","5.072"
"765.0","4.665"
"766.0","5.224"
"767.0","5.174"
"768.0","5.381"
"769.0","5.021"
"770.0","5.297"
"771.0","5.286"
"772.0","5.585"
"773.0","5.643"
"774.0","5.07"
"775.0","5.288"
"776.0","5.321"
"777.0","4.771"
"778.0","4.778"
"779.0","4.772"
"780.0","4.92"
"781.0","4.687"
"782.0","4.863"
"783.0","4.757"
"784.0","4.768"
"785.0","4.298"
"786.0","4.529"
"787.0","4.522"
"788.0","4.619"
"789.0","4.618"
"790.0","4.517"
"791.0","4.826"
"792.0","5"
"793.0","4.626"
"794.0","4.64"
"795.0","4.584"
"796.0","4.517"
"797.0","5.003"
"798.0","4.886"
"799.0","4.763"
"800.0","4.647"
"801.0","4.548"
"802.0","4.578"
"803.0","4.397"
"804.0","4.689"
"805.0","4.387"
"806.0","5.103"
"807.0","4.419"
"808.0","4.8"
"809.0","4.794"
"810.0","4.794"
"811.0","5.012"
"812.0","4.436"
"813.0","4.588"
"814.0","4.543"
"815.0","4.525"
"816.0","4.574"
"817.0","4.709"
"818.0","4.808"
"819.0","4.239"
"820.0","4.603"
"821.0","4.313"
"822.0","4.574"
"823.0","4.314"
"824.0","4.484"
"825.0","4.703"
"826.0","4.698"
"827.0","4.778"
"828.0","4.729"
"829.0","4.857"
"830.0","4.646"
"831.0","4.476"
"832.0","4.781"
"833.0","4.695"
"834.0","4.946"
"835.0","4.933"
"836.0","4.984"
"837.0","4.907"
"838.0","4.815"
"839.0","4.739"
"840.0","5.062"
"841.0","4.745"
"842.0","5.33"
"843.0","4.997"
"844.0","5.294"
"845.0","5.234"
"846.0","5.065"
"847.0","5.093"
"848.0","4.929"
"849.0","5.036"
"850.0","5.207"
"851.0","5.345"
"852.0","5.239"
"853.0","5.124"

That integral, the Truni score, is 21.2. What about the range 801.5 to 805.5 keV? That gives 18.1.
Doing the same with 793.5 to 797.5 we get 18.7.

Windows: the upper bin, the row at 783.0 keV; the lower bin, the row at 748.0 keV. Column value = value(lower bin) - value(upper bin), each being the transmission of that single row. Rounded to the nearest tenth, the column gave 1.0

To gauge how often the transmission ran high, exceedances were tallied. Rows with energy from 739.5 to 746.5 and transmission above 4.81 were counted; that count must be 7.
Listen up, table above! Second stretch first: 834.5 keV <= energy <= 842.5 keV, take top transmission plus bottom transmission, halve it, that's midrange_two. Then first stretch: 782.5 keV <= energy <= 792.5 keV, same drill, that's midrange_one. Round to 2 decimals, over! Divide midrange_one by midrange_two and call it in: 0.92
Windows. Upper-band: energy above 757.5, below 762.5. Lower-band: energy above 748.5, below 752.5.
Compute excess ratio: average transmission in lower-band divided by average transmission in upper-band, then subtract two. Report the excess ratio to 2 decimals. -0.97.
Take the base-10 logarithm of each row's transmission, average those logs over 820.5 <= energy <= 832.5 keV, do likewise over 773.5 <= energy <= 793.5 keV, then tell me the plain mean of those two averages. 0.671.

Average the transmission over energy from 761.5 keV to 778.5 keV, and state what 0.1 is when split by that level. 0.0193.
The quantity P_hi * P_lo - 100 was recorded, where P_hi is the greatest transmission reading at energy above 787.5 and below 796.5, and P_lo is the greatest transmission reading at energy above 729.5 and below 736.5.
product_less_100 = -72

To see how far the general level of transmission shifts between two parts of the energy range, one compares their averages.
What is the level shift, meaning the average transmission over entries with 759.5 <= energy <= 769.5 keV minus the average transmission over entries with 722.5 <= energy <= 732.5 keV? -0.35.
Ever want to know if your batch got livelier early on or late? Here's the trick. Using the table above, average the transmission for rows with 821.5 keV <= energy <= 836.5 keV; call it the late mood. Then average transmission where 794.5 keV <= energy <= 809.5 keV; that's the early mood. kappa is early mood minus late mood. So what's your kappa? 0.0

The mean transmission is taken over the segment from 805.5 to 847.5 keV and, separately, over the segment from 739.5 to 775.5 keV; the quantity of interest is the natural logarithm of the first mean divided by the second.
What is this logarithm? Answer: -0.12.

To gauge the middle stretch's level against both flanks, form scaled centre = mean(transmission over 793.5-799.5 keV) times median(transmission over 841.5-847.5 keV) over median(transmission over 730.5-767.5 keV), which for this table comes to 4.58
